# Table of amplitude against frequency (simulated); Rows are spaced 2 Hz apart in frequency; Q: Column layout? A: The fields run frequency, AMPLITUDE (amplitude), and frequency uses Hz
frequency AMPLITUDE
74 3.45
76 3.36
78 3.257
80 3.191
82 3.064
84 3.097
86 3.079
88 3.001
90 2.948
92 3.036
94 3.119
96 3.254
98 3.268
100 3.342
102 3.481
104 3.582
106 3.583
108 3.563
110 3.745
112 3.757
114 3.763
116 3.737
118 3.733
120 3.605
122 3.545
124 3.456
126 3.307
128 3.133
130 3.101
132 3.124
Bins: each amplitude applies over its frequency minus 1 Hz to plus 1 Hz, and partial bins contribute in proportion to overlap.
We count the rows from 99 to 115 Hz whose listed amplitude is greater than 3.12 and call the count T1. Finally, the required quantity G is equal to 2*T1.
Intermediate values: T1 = 8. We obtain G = 16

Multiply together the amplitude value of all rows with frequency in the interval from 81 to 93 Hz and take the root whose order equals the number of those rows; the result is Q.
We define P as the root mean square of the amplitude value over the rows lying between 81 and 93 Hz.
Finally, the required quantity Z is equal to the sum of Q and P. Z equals 6.1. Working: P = 3.04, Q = 3.04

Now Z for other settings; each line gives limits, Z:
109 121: 7.4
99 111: 7.1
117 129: 6.9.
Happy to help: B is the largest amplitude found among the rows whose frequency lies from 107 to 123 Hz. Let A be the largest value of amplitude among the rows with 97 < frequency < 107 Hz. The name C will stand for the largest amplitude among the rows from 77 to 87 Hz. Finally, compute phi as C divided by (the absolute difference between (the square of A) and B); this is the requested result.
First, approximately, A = 3.583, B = 3.763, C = 3.257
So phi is 0.36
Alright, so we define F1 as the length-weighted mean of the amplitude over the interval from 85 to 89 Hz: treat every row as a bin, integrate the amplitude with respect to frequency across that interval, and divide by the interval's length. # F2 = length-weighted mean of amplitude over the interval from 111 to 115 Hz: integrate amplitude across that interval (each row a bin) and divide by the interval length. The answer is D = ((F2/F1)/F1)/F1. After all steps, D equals 0.134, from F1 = 3.0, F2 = 3.76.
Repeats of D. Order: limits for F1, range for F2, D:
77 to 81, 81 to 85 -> 0.092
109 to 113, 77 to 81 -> 0.061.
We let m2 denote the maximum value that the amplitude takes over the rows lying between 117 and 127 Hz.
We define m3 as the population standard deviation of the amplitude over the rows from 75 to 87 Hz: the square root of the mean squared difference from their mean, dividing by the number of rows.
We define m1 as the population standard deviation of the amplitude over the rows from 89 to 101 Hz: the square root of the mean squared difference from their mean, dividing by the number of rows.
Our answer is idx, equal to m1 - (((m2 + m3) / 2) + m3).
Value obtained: -1.89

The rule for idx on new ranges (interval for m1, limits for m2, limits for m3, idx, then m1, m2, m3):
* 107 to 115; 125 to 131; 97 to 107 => -1.76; 0.08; 3.307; 0.127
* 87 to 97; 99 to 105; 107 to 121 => -1.80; 0.11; 3.582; 0.075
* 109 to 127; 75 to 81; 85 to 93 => -1.60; 0.15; 3.36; 0.048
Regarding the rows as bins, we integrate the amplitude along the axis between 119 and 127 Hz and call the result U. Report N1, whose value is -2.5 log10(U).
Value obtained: -3.61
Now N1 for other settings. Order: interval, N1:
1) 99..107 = -3.62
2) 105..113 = -3.67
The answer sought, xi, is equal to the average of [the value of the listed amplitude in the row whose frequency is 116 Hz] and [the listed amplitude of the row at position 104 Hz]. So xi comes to 3.66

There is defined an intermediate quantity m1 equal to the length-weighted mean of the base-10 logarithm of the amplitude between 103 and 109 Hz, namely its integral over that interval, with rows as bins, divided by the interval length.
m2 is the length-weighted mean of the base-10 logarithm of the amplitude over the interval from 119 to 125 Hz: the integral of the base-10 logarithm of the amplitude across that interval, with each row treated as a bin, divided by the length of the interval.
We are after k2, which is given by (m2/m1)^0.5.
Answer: 1.00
